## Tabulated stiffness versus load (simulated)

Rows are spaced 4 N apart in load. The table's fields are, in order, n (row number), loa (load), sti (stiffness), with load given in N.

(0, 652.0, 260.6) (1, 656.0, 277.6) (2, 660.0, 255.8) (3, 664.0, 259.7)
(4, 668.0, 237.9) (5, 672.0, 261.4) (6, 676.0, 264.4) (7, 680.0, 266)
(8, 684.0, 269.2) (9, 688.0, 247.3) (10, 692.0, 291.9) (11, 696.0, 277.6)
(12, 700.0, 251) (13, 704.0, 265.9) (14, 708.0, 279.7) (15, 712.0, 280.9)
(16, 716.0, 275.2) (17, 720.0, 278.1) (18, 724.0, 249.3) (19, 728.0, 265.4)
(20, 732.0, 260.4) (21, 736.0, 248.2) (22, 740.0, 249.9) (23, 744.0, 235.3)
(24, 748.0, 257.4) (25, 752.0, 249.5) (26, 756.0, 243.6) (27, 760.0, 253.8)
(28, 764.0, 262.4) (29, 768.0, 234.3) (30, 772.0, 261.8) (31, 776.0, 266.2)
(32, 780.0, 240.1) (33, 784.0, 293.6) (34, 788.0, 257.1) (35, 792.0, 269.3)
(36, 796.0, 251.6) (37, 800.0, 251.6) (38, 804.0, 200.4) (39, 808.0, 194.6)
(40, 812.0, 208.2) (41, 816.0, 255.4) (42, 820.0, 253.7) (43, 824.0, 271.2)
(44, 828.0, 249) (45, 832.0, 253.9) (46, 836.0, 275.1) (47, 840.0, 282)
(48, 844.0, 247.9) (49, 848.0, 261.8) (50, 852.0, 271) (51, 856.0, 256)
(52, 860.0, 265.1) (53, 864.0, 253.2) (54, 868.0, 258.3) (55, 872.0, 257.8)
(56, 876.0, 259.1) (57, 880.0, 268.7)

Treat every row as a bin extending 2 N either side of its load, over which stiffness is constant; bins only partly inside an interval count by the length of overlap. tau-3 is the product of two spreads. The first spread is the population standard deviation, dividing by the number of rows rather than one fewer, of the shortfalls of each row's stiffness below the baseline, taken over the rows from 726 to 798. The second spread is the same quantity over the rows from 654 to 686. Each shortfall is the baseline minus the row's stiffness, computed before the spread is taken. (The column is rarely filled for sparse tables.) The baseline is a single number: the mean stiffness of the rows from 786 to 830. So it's 148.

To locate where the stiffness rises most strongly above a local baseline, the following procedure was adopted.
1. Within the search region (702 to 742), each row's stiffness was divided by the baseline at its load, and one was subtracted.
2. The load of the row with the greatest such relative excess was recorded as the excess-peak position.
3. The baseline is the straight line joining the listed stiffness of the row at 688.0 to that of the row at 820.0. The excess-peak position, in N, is 712.0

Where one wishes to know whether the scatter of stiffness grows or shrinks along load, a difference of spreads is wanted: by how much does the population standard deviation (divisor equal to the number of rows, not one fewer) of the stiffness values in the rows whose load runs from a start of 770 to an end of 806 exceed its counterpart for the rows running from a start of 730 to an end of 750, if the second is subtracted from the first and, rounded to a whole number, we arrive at 15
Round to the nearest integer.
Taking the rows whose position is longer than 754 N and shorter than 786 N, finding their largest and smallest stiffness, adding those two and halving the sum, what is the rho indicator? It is 264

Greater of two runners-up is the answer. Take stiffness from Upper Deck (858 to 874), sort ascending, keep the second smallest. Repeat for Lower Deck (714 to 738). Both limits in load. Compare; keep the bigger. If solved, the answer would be 258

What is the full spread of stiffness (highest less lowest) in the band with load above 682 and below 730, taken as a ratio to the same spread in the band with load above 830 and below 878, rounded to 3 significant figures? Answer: 1.31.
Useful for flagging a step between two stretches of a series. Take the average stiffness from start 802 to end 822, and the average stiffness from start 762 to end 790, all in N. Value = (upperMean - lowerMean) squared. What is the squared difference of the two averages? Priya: 1361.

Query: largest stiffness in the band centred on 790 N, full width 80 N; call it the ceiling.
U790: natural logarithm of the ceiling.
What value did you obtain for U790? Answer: 5.68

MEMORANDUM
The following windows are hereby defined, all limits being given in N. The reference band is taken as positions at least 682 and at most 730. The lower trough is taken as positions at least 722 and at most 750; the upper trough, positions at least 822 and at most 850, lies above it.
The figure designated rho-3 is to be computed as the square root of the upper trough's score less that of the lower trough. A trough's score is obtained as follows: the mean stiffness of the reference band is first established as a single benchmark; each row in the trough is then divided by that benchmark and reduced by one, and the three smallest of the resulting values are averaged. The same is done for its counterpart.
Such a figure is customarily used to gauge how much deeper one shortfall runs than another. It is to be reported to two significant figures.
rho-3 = 0.15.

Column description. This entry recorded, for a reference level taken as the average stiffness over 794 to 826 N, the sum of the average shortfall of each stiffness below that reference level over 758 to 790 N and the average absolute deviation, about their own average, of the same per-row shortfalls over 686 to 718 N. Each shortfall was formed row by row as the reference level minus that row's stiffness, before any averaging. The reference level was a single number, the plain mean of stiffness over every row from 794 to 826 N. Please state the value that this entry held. -10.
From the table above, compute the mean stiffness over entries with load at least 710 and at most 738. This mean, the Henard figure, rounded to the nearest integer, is 265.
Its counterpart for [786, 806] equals 246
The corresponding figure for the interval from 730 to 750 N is 250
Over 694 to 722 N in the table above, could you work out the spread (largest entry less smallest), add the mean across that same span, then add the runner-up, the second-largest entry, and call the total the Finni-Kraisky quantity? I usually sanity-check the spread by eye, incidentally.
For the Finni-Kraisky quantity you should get 582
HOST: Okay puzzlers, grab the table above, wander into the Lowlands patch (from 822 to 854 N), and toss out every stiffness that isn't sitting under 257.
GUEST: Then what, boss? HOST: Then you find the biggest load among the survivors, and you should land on 844.0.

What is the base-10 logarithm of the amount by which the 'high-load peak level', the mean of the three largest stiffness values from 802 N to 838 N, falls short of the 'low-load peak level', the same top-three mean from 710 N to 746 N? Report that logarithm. 1.03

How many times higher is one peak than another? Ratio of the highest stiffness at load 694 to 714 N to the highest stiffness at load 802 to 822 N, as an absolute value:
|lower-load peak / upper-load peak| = 1.10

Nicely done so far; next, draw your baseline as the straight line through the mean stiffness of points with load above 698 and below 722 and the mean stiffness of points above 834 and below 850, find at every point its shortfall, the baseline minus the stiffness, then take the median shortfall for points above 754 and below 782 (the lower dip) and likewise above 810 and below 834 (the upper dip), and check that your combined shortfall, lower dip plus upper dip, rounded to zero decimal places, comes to 30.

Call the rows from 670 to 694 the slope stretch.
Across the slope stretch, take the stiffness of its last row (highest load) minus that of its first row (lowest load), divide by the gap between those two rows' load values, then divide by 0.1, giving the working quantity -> 15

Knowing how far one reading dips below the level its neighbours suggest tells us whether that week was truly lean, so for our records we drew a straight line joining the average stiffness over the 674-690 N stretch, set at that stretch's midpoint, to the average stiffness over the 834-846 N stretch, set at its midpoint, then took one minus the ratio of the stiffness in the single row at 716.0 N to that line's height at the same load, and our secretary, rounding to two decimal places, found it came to -0.05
